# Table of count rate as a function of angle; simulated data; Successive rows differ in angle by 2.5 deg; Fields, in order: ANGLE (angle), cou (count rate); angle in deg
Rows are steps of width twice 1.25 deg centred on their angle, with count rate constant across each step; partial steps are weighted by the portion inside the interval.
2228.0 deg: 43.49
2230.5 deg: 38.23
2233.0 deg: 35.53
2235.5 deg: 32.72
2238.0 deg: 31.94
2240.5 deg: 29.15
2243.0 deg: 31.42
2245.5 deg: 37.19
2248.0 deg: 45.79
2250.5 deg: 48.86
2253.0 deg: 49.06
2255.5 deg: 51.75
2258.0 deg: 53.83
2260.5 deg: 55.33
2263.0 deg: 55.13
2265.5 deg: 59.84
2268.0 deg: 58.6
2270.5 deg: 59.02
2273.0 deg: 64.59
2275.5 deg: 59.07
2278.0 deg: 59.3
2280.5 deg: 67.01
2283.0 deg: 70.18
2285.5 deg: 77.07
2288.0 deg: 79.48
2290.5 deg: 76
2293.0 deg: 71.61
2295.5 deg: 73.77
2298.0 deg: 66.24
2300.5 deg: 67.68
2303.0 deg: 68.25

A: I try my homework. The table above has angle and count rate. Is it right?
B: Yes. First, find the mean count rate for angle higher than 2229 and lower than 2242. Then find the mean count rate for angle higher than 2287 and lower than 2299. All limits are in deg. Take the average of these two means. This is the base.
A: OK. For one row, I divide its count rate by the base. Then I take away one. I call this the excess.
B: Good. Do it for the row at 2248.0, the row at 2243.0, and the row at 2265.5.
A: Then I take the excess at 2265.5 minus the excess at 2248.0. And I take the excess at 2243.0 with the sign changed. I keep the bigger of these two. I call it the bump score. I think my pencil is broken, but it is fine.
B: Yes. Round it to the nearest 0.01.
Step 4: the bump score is 0.41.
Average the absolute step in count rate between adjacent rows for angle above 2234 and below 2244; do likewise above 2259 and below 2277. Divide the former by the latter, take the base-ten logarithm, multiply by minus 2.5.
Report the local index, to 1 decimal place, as 0.4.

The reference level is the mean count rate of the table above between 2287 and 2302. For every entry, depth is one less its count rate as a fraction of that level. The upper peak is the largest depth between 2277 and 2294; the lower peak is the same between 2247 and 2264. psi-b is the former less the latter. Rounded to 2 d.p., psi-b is -0.19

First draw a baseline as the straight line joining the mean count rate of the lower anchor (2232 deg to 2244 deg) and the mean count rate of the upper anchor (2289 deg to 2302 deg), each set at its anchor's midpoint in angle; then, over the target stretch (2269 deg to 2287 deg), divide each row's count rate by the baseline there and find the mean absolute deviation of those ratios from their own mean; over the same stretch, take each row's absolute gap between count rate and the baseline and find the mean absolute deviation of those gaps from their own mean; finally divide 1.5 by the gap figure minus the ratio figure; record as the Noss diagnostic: 0.5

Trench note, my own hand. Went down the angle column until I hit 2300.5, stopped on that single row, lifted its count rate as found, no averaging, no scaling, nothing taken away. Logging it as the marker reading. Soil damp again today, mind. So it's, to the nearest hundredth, 67.68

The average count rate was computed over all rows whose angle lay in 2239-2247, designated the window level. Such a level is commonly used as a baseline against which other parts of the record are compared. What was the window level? 33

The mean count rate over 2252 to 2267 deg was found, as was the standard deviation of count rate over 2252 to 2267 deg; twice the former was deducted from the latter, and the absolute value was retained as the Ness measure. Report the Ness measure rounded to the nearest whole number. 105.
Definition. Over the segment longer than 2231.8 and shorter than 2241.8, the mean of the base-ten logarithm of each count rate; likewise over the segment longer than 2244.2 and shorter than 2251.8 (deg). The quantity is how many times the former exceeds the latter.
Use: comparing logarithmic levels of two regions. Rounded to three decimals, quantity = 0.920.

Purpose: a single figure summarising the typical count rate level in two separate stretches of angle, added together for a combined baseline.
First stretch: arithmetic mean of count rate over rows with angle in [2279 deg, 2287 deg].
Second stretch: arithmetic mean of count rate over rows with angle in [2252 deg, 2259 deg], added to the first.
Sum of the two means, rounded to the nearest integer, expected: 123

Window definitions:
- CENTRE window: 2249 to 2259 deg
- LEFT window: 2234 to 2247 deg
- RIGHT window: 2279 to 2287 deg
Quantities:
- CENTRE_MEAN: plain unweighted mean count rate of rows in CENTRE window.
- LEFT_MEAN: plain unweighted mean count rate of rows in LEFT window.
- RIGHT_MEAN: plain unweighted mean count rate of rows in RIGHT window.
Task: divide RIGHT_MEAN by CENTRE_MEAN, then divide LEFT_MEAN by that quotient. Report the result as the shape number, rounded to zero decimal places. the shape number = 23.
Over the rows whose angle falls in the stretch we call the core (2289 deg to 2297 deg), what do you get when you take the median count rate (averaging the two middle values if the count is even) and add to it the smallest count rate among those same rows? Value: 145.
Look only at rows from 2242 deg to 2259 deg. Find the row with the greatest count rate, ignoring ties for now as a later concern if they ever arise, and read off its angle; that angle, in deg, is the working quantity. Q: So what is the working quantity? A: 2258.0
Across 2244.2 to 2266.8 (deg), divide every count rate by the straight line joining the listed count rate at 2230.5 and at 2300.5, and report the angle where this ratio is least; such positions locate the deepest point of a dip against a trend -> 2245.5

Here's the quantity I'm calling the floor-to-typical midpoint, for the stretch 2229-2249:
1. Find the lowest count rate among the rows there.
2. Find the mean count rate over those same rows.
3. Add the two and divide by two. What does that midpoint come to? 32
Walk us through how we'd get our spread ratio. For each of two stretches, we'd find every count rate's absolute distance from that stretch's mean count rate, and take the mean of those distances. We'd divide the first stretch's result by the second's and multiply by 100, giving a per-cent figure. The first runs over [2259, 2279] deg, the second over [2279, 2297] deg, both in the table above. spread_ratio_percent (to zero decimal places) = 55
